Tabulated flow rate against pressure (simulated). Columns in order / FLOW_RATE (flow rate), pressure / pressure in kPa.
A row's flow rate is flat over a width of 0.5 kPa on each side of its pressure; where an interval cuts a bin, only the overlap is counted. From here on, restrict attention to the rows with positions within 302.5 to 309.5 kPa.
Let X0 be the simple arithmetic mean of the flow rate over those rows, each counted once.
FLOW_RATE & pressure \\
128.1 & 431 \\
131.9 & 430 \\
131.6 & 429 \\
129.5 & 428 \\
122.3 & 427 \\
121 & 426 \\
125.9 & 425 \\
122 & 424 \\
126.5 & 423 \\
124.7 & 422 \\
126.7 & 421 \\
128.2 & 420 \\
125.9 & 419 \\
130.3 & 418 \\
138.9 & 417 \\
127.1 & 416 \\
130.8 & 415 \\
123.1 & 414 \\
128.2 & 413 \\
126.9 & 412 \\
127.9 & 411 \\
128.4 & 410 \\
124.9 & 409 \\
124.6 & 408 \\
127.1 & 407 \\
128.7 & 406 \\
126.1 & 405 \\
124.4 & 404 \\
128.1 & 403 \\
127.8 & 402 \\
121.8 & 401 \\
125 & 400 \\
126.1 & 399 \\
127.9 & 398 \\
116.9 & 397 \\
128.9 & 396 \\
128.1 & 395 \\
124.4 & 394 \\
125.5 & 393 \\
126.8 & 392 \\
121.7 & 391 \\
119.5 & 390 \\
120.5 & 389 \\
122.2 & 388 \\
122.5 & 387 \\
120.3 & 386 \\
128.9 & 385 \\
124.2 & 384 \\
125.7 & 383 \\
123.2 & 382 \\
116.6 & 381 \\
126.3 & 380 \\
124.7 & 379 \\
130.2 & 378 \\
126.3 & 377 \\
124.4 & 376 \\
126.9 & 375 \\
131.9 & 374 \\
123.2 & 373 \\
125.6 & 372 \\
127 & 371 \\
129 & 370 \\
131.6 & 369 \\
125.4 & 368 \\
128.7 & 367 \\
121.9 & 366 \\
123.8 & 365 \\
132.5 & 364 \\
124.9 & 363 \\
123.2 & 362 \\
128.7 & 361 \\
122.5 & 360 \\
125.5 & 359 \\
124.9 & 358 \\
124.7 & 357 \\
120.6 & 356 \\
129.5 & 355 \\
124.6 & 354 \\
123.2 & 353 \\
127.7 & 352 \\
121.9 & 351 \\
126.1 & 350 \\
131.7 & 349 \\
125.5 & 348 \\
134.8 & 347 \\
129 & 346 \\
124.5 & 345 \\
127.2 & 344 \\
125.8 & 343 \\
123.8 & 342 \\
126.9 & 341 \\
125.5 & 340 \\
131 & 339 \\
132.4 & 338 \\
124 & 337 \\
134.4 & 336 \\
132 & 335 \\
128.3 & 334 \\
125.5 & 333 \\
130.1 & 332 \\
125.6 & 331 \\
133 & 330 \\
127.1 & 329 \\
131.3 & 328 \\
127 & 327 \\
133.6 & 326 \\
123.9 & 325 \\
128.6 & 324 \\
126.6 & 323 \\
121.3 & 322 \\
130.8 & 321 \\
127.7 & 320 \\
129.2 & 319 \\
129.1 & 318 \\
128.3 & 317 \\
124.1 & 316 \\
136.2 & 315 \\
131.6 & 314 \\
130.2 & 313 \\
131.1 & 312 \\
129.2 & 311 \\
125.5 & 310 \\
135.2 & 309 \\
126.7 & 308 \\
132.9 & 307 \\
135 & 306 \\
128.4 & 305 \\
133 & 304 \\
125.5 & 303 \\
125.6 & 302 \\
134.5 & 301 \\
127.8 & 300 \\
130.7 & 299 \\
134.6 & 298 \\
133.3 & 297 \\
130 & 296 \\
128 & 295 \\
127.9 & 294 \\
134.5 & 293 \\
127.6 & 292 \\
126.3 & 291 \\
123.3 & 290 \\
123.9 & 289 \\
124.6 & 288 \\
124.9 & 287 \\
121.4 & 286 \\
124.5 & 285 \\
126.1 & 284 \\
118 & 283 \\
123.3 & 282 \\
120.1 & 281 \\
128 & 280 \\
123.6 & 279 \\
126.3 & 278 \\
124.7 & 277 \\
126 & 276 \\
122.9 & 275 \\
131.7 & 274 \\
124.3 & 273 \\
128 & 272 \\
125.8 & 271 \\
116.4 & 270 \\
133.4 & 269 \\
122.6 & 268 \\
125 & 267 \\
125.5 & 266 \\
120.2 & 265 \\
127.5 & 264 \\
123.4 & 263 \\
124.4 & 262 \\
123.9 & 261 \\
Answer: 131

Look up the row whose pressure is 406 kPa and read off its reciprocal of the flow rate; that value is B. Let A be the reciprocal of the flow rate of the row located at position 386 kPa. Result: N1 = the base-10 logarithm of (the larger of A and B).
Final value -2.08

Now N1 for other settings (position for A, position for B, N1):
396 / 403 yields -2.11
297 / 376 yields -2.09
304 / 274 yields -2.12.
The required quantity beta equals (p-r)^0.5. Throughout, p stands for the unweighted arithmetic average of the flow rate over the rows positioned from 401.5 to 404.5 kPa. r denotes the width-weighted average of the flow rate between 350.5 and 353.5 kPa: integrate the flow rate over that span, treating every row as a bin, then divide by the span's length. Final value 1.58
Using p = 126.8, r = 124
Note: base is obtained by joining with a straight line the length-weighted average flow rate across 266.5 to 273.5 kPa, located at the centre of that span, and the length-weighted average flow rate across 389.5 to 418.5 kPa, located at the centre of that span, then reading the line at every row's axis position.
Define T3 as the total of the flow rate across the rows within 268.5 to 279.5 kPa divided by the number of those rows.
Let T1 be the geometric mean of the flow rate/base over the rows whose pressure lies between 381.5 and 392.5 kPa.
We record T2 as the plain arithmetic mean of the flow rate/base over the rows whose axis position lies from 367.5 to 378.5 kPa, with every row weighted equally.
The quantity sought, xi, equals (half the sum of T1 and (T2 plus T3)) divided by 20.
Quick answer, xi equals 3.19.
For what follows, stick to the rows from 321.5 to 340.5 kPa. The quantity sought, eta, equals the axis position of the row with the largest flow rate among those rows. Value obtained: 336 kPa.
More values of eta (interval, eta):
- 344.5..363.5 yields 347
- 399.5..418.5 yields 417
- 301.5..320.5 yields 315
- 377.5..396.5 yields 378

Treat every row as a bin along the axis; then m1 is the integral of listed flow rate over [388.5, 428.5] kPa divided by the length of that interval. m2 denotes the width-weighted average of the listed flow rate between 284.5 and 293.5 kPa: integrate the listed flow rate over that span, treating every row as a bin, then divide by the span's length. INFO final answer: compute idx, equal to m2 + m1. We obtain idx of 252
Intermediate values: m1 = 126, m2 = 126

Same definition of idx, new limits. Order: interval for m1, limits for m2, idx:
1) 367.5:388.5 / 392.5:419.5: 252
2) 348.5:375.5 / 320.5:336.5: 255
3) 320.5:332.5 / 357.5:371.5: 255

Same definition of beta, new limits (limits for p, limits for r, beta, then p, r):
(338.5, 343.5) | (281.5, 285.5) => 1.90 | 126.6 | 123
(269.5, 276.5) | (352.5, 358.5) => 0.66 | 125.0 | 125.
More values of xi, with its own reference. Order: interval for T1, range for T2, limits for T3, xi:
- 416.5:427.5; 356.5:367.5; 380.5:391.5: 3.11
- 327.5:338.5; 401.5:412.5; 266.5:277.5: 3.19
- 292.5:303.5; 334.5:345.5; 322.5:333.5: 3.26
